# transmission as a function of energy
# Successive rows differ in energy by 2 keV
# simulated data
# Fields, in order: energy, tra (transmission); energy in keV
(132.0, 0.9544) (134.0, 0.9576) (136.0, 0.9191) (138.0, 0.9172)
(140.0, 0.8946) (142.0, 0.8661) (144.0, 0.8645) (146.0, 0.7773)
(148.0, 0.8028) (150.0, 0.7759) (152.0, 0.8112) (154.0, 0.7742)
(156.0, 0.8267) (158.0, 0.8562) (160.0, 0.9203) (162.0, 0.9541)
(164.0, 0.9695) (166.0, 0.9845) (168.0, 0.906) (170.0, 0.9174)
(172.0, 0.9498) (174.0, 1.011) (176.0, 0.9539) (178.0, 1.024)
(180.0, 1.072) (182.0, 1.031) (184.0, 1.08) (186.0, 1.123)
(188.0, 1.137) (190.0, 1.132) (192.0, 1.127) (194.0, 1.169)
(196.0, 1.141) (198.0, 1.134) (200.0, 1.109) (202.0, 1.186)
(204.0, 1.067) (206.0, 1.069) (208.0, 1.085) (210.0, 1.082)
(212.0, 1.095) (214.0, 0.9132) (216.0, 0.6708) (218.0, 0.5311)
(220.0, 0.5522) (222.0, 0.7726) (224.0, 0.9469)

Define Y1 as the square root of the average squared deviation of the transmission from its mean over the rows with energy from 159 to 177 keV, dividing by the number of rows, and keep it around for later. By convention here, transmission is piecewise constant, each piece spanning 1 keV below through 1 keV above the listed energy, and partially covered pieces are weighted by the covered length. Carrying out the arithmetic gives 0.032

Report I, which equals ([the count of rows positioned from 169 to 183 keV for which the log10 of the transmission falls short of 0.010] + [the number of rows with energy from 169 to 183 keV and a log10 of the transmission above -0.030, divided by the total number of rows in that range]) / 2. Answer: 2.43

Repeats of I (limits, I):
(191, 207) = 0.50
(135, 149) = 3.50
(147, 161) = 3.50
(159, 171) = 3.25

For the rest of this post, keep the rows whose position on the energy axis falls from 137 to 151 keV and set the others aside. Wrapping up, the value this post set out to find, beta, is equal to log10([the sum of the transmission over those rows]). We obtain 0.77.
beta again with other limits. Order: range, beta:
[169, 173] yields 0.27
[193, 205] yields 0.83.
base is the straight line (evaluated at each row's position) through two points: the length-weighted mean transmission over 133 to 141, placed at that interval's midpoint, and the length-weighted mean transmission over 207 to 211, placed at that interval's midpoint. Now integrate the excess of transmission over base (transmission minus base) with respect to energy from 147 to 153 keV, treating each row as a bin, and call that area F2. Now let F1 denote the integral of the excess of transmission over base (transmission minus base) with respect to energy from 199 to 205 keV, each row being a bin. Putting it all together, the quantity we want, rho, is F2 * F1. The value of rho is -0.3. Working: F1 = 0.3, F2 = -0.9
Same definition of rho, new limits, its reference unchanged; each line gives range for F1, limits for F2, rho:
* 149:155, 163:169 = 0.2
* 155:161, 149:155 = 0.6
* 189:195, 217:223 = -1.7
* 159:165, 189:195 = -0.1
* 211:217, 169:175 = 0.3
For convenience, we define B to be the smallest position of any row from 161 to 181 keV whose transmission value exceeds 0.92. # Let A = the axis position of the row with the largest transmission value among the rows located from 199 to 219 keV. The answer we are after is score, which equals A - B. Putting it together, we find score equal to 40 keV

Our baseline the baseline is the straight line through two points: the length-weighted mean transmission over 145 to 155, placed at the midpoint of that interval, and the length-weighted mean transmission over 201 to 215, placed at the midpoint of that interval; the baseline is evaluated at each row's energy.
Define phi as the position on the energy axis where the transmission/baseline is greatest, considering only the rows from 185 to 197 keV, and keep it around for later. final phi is 188.0 keV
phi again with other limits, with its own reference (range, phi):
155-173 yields 166.0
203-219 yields 204.0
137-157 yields 138.0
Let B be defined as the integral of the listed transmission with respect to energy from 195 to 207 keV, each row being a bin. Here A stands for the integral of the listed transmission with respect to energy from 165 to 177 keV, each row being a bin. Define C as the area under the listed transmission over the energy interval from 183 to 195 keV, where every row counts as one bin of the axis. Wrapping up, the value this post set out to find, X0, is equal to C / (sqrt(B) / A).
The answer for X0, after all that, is 42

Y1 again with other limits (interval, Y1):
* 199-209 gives 0.044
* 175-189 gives 0.058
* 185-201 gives 0.016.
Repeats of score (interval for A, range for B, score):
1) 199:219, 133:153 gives 68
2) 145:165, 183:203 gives -20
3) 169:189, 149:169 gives 28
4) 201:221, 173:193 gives 28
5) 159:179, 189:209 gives -12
